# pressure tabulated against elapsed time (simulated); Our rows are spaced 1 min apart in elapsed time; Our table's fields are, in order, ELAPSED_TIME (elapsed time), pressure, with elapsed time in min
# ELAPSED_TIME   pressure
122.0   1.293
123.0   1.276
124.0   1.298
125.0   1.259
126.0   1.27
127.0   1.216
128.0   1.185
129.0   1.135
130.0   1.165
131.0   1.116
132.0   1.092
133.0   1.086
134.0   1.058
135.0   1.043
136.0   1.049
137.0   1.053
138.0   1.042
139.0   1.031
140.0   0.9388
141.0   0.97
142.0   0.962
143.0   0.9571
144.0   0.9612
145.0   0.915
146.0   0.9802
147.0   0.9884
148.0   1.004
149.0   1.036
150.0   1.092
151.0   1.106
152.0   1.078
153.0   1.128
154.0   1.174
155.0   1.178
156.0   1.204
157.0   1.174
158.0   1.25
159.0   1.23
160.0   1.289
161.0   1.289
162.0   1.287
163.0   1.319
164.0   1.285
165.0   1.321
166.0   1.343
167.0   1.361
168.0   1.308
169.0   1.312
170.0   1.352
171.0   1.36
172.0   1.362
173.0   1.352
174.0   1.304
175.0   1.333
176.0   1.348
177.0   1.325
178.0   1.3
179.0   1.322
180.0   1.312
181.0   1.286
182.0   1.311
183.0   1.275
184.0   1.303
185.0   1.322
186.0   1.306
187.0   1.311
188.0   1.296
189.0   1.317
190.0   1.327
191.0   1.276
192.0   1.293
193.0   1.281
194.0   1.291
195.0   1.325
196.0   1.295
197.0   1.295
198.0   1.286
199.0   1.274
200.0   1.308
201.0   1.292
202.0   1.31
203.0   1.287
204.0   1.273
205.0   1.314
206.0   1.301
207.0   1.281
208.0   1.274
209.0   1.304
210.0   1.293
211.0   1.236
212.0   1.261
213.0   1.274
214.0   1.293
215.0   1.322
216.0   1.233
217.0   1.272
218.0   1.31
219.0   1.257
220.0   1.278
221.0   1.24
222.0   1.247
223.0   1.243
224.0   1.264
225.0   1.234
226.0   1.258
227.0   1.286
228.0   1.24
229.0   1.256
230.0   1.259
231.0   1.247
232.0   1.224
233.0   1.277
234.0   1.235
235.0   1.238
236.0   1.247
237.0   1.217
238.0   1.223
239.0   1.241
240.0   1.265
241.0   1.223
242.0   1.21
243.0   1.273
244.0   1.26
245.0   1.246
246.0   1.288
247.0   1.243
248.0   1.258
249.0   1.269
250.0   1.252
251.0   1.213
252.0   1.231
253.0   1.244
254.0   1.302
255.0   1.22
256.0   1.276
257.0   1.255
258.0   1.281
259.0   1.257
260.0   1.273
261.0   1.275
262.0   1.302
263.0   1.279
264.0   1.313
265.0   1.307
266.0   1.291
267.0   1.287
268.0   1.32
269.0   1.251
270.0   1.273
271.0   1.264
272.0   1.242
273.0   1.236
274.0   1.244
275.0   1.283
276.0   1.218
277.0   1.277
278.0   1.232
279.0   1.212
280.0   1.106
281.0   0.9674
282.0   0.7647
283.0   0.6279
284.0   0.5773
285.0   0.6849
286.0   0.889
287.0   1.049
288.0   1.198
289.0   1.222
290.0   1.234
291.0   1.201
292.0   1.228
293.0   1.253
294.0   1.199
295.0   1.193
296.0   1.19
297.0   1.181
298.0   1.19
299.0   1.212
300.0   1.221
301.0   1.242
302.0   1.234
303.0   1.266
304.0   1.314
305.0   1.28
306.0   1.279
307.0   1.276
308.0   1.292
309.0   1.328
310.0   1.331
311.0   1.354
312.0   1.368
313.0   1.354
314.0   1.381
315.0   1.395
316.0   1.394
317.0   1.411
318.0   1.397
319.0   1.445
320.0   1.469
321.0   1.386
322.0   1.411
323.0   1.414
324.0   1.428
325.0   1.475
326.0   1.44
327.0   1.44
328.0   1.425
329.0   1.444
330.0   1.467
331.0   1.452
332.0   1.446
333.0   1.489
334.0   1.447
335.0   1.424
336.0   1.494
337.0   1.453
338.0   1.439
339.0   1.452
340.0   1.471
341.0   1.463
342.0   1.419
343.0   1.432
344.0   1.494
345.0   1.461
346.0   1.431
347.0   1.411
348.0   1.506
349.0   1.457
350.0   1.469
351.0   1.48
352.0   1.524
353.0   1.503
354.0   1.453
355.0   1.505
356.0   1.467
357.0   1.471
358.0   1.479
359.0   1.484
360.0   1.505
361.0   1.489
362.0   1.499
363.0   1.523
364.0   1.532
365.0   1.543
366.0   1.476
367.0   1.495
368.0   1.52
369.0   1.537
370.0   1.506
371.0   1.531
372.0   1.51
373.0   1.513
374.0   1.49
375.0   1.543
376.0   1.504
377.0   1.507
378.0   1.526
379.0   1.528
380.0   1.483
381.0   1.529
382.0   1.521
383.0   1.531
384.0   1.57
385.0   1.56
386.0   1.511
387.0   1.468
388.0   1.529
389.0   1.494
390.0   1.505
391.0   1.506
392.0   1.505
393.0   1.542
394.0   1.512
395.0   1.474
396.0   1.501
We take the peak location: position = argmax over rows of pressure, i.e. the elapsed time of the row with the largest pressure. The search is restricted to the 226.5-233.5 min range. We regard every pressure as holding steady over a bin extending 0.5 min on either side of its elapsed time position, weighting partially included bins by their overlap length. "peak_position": 227.0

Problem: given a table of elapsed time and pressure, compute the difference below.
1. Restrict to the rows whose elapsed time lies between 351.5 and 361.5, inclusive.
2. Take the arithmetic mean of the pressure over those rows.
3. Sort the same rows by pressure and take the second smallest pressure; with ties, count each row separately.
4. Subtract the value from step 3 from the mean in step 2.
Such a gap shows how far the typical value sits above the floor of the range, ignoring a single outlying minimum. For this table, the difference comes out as 0.02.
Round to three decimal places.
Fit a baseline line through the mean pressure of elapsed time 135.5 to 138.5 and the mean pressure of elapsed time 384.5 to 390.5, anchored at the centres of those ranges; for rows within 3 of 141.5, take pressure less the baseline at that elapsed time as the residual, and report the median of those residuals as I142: -0.097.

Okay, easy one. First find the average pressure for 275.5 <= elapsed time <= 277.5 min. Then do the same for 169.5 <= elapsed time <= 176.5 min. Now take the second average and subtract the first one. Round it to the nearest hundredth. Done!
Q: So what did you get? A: 0.10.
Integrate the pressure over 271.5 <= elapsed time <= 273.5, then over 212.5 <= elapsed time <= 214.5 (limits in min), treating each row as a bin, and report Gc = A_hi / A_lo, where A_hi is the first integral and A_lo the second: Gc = 1.0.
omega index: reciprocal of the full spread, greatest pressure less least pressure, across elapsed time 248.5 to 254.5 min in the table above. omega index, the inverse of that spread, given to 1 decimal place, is 11.2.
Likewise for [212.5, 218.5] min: 11.2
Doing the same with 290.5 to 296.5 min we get 15.9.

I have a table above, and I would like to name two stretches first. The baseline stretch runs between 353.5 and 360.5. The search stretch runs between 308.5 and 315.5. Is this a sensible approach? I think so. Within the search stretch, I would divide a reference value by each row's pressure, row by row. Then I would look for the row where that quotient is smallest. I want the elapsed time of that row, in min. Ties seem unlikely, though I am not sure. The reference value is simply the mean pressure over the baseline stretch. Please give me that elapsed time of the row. 315.0 min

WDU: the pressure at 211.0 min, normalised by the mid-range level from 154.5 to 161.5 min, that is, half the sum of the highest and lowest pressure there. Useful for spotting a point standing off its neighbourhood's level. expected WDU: 1.00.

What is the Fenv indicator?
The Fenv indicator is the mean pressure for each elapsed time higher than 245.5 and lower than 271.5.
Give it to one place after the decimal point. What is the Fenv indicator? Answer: 1.3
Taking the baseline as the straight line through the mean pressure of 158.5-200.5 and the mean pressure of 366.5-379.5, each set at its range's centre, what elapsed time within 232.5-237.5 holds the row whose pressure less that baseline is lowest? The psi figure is 237.0 min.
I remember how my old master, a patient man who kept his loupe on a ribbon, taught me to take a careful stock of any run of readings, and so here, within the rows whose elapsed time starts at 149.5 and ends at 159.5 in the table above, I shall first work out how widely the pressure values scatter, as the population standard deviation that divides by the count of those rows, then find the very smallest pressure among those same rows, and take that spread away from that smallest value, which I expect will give 1.022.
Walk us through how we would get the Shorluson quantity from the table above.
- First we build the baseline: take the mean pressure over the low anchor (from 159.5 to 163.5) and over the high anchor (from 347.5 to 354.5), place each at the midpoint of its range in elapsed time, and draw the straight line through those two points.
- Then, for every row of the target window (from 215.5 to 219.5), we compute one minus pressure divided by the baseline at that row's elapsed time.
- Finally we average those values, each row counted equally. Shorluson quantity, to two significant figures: 0.062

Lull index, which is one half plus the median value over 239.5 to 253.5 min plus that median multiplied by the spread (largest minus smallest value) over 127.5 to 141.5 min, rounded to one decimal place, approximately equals 2.1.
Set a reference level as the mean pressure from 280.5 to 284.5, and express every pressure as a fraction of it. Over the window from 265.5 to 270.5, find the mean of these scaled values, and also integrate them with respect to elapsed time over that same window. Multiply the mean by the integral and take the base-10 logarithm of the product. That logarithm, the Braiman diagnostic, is 1.18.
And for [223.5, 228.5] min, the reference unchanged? 1.17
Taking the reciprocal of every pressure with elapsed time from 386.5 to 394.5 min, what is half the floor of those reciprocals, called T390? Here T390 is 0.324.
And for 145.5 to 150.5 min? 0.458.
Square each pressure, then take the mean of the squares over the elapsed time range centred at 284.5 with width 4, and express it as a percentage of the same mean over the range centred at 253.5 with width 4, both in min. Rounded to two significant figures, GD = 32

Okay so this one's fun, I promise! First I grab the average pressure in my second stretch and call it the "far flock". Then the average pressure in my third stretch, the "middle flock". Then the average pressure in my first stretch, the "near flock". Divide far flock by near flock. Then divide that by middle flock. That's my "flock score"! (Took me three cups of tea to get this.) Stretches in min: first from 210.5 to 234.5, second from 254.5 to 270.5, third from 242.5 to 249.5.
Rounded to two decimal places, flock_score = 0.80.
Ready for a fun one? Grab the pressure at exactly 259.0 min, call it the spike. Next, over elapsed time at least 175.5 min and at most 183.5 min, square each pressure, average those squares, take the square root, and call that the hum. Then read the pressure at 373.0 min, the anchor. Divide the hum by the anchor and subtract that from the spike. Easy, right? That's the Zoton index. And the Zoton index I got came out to 0.39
